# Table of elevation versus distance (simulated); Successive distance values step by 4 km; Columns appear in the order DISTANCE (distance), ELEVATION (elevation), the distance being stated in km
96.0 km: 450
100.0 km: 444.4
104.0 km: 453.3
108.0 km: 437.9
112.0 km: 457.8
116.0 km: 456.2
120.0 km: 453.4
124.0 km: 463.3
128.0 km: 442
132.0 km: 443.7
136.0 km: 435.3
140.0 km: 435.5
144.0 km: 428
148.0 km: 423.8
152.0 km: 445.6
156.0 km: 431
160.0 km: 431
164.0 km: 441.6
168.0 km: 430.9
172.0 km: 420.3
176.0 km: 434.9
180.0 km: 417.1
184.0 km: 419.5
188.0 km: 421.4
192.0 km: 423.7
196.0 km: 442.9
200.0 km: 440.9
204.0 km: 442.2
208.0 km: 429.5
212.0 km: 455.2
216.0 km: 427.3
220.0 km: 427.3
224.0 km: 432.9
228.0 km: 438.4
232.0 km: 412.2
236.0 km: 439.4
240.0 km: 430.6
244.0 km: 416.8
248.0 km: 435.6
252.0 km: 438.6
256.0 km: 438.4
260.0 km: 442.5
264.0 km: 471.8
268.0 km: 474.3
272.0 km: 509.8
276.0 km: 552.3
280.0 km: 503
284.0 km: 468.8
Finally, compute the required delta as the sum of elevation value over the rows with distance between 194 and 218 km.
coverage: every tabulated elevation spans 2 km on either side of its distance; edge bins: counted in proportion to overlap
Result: 2638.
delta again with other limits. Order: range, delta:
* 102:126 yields 2722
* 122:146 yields 2648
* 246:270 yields 2701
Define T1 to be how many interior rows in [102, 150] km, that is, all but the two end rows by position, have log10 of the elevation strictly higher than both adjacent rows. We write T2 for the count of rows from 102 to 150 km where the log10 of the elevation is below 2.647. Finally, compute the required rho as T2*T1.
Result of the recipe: 24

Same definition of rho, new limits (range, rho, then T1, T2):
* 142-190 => 33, 3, 11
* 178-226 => 33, 3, 11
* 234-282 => 14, 2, 7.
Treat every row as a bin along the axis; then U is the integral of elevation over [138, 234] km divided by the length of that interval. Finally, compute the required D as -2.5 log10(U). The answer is -6.59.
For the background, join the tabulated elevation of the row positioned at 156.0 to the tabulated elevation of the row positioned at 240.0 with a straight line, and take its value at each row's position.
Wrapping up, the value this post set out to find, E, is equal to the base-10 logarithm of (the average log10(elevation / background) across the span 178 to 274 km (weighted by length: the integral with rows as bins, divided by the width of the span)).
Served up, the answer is -2.1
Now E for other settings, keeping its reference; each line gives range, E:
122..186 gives -2.5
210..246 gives -3.5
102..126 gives -1.7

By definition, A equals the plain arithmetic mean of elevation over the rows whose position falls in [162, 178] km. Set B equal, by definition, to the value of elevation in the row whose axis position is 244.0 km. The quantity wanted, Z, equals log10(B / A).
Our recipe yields -0.015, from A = 432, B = 416.8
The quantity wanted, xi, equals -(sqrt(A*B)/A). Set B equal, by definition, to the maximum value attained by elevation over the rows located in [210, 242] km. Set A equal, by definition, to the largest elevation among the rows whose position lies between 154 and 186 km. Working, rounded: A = 441.6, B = 455.2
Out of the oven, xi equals -1.02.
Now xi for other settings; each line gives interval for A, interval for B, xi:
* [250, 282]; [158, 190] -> -0.89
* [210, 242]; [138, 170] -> -0.99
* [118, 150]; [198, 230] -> -0.99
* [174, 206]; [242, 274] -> -1.07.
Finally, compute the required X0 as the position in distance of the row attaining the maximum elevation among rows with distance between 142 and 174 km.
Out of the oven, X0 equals 152.0 km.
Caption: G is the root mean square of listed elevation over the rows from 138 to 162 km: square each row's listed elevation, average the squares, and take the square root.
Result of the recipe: 433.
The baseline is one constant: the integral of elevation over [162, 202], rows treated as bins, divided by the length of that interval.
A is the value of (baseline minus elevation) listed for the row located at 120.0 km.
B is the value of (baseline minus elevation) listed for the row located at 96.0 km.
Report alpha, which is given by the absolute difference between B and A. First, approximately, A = -24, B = -21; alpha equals 3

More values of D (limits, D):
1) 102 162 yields -6.61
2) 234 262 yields -6.60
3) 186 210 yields -6.59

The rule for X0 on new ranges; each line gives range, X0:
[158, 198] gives 196.0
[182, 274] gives 272.0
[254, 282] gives 276.0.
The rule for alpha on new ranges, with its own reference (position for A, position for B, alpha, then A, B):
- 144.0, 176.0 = 7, 1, -6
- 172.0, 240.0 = 10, 9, -1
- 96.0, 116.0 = 6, -21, -27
